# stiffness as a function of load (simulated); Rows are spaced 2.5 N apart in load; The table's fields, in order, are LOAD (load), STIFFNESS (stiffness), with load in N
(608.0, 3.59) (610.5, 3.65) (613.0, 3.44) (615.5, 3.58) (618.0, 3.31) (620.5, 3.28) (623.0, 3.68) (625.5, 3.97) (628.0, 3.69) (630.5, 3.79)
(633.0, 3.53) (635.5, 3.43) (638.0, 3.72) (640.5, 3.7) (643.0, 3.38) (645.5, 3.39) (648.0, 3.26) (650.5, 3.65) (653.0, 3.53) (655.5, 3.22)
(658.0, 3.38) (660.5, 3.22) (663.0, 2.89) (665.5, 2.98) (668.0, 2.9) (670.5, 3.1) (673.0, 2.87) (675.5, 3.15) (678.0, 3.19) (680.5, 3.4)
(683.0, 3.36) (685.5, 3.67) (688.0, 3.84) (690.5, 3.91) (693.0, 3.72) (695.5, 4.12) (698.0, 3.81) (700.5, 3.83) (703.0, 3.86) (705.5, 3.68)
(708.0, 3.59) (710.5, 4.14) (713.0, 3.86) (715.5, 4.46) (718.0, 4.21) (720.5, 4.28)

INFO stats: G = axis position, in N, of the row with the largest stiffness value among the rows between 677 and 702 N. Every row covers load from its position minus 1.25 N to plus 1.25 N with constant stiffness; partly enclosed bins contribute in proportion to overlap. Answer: 695.5 N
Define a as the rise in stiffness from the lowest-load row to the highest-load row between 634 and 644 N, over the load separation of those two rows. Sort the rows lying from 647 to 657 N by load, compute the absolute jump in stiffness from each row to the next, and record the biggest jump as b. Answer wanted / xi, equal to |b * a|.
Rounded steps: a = -0.01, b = 0.390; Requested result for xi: 0.003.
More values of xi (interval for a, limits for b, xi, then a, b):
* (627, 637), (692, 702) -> 0.014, -0.03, 0.400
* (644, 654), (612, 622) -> 0.005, 0.02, 0.270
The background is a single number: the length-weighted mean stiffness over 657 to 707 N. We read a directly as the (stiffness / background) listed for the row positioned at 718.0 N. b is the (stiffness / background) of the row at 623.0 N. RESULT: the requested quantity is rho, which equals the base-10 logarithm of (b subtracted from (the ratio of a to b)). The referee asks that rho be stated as -1.12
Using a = 1.22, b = 1.07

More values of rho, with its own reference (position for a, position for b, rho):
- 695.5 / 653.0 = -0.85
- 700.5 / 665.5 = -0.38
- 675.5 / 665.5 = -0.72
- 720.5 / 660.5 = -0.40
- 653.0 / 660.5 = -0.79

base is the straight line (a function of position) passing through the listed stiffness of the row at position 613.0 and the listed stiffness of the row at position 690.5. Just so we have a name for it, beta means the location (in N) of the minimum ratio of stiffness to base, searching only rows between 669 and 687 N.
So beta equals 673.0 N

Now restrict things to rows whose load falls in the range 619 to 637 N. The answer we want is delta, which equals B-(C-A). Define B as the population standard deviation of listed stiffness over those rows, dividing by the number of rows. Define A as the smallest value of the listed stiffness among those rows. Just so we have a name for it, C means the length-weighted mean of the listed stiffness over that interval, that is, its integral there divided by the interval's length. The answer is -0.13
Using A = 3.28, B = 0.21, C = 3.62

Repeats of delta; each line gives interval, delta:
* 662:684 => -0.03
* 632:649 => -0.07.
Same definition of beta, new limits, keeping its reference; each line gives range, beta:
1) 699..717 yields 708.0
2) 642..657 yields 655.5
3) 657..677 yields 673.0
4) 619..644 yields 643.0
